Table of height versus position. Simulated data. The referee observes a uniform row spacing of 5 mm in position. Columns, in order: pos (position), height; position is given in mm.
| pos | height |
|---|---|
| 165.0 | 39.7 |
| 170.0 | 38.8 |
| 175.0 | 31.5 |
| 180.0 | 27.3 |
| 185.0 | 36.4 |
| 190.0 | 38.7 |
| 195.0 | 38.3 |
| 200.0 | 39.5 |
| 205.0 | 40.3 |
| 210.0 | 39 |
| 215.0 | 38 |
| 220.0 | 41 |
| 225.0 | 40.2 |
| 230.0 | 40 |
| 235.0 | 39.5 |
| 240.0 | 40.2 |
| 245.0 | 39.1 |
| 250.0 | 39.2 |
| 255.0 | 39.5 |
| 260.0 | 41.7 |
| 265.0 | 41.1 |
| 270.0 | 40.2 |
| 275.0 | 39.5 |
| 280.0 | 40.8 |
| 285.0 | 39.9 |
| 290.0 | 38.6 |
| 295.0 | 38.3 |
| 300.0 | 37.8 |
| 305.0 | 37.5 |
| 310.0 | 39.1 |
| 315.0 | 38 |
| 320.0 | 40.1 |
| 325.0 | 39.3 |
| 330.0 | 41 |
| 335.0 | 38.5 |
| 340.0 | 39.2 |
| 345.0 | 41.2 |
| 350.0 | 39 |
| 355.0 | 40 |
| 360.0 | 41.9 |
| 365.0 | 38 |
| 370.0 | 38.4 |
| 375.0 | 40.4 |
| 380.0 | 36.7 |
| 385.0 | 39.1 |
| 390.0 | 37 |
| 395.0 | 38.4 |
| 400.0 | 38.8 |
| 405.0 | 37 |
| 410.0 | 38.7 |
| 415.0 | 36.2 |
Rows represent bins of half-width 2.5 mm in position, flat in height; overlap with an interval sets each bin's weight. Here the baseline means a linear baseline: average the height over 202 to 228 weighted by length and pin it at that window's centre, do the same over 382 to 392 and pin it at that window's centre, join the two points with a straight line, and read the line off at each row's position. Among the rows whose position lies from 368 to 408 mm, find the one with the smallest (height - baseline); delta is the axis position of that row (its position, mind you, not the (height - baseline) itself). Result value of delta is 380.0 mm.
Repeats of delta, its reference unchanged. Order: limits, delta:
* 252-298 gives 295.0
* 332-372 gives 365.0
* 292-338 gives 305.0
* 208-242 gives 215.0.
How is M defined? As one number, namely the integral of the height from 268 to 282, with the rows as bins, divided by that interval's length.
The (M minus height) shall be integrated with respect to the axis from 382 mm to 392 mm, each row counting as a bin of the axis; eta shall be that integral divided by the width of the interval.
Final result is 2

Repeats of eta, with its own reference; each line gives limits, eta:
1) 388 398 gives 2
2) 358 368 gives 0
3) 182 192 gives 3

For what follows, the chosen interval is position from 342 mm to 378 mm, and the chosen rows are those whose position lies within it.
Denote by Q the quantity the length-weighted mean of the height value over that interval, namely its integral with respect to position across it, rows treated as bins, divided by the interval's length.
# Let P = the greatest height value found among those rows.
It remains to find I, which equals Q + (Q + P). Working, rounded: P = 41.9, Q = 39.8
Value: 121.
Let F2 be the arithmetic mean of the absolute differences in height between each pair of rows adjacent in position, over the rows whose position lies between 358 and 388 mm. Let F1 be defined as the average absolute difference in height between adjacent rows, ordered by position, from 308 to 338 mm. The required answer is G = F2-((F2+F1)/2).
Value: 0.4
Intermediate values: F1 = 1.6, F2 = 2.5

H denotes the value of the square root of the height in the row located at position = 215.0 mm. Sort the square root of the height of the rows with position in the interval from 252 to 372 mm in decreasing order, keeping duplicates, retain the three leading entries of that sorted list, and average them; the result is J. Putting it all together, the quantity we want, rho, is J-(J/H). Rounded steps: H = 6.16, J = 6.45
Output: 5.40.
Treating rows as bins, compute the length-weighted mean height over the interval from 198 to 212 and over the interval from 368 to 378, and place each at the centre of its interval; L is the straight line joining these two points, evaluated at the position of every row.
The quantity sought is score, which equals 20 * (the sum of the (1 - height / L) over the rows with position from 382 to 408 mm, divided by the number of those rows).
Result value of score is 0.6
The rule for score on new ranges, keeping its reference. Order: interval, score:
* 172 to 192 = 3.1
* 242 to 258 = 0.1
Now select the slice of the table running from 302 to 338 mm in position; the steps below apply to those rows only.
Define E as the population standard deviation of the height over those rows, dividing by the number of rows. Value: 1.12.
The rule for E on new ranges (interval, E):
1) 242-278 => 0.93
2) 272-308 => 1.11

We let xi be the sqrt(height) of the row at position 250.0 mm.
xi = 6.261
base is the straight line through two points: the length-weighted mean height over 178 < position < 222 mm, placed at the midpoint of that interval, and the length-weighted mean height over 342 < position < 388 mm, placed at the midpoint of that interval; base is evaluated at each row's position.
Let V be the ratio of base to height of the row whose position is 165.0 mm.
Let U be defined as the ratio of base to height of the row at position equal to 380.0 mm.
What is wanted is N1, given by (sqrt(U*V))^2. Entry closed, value 1.01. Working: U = 1.08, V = 0.94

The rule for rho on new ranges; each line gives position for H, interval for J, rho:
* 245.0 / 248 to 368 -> 5.42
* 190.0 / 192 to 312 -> 5.39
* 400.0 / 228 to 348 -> 5.40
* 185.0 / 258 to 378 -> 5.38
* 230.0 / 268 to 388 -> 5.41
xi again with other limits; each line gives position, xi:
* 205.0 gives 6.348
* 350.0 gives 6.245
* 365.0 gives 6.164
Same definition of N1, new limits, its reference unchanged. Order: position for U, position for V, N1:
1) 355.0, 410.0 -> 1.01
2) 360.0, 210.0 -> 0.91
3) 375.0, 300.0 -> 1.00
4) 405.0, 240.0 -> 1.02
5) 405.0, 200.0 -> 1.03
